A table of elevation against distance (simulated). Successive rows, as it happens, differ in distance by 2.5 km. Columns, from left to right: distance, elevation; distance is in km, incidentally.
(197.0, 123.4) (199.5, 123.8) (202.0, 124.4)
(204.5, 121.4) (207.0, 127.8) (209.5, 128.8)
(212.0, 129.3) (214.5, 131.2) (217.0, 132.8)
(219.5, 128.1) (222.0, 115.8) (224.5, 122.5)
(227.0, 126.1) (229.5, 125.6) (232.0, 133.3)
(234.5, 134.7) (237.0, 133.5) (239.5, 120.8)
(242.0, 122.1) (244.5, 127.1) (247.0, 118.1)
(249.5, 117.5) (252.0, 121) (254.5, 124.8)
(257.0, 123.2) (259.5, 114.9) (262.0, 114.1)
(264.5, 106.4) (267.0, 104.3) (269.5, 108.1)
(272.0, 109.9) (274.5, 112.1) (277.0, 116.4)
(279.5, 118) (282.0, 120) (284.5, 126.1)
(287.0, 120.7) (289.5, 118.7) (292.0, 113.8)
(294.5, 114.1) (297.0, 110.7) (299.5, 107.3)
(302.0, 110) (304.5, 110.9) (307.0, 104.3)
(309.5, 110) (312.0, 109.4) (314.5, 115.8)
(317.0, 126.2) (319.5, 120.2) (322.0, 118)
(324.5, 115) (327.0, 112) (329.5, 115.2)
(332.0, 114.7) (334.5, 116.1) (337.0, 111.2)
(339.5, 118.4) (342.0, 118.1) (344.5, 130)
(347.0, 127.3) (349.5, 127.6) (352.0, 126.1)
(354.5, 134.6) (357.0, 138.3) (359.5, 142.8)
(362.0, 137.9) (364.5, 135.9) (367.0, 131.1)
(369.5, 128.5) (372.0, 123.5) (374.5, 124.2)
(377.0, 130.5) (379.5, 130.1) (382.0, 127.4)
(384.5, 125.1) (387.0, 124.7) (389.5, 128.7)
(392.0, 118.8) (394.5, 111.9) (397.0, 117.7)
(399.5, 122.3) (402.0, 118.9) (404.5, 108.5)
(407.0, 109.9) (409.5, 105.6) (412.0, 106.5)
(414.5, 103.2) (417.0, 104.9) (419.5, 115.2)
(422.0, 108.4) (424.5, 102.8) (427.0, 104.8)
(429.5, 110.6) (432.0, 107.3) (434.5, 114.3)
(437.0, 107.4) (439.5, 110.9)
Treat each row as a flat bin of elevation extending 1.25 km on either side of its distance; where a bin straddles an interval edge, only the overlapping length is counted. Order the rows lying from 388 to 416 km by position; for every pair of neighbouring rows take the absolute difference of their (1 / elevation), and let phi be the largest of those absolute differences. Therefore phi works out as 0.0008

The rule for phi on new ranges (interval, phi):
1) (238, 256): 0.0006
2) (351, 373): 0.0005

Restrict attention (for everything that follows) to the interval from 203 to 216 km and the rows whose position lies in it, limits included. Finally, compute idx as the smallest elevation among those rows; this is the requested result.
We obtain 121.4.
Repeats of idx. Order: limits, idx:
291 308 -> 104.3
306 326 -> 104.3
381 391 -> 124.7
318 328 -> 112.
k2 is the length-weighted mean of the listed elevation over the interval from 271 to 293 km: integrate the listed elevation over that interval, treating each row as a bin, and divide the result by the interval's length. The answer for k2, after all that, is 117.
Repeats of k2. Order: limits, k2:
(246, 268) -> 116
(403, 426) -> 107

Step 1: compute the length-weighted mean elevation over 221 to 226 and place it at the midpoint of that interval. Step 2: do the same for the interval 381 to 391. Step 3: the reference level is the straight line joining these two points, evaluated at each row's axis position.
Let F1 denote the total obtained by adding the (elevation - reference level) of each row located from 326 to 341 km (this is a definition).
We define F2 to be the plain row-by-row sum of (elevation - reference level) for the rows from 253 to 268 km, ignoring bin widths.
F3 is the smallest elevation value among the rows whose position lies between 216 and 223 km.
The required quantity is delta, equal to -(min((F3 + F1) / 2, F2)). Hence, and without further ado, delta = 39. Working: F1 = -57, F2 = -39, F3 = 115.8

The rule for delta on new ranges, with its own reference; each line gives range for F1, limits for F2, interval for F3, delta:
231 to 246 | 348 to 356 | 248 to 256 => -14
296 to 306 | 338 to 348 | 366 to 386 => 4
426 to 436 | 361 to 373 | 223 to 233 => -24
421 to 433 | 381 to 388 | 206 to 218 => 1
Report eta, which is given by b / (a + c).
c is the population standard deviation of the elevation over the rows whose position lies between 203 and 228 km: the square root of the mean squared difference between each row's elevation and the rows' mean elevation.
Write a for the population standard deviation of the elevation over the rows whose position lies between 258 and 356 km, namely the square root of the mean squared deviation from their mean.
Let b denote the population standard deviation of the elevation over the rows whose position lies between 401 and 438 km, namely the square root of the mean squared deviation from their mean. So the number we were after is 0.37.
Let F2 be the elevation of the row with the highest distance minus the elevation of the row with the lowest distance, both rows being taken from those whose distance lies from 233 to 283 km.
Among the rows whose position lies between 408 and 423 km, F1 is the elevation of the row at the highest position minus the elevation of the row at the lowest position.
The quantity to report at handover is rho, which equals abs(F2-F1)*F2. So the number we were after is -257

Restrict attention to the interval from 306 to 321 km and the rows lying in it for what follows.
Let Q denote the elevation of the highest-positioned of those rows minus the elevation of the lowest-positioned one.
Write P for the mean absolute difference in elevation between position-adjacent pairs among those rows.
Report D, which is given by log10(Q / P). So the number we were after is 0.4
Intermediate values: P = 5.8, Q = 15.9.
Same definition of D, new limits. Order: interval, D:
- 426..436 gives 0.2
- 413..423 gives -0.1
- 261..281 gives 0.1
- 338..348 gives 0.3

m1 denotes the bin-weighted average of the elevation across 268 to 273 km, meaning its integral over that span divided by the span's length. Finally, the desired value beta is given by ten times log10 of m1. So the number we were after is 20.4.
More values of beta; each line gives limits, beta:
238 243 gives 20.9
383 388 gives 21.0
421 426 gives 20.2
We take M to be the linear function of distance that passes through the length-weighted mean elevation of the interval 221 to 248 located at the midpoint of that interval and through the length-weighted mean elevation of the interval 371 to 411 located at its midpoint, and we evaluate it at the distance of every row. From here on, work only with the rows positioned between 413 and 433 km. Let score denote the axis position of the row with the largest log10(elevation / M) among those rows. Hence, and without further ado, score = 419.5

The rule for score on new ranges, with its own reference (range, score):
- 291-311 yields 294.5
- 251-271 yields 254.5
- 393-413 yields 399.5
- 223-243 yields 234.5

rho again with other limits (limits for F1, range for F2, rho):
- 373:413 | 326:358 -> 1157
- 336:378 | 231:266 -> -1243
